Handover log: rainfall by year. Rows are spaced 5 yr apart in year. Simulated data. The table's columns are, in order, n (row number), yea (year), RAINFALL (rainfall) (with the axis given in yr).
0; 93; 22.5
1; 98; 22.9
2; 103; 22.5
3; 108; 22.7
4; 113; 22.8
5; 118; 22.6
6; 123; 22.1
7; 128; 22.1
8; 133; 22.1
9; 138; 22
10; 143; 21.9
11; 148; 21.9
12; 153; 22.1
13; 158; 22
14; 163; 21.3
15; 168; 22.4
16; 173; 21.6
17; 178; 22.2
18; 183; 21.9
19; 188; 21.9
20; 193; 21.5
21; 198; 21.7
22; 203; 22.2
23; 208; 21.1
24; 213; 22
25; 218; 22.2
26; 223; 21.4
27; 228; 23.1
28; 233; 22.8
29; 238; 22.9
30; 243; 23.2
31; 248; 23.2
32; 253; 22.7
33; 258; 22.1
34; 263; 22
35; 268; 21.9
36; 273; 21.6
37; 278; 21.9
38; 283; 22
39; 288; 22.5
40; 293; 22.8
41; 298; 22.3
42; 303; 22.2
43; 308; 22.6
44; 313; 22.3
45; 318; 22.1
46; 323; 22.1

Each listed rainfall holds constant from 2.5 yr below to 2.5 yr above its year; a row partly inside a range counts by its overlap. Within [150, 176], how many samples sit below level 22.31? 4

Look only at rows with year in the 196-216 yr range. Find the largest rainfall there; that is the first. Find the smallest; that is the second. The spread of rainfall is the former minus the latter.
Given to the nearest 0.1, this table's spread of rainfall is 1.1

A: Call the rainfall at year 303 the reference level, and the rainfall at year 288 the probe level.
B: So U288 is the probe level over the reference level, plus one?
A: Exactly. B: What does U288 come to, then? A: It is 2.01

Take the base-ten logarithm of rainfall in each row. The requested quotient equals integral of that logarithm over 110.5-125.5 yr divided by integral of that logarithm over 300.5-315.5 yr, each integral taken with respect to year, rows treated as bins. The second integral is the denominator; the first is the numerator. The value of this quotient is 1.00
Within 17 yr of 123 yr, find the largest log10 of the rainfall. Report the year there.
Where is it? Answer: 113 yr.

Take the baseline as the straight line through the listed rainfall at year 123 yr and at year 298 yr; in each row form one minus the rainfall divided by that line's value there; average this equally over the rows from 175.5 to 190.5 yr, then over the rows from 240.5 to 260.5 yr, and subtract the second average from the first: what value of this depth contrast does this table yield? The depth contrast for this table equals 0.033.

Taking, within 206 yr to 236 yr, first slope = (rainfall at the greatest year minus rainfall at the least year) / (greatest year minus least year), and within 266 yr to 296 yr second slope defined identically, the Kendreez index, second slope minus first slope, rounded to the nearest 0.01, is -0.03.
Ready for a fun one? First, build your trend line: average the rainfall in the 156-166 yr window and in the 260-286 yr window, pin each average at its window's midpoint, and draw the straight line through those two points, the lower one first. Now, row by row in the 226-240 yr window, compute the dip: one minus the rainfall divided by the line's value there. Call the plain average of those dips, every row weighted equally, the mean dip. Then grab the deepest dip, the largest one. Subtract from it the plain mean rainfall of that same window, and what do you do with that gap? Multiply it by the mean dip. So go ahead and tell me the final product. 1.2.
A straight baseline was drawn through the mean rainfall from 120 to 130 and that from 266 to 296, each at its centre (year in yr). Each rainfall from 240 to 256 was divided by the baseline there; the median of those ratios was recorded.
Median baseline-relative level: 1.05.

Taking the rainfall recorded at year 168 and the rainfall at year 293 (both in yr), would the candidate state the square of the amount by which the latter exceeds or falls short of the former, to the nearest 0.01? 0.16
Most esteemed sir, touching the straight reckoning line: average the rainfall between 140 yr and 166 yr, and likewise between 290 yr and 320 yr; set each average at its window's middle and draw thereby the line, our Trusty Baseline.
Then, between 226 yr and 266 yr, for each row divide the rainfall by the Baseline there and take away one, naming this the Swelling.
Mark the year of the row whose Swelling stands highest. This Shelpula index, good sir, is 243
